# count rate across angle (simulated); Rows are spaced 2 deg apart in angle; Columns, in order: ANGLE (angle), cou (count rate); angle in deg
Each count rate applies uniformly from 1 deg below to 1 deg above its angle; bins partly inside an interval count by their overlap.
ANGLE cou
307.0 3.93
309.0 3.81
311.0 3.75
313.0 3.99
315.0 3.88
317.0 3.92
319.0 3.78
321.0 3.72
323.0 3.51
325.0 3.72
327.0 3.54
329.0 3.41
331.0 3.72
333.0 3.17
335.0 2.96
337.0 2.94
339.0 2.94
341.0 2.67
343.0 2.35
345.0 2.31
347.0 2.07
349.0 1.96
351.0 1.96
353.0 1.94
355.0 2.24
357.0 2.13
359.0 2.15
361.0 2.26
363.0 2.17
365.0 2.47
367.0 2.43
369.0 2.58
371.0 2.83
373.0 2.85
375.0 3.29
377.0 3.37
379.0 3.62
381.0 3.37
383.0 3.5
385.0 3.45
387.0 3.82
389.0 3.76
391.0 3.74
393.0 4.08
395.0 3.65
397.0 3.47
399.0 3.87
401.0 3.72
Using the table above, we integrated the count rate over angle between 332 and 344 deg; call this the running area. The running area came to 34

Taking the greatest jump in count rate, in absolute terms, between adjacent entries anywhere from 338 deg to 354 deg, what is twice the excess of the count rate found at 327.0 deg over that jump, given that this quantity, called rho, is 6.4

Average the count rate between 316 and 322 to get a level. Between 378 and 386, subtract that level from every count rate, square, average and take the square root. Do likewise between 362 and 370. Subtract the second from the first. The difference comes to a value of -1.1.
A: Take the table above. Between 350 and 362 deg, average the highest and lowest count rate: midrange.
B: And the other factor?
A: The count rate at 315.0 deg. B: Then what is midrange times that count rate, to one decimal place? 8.1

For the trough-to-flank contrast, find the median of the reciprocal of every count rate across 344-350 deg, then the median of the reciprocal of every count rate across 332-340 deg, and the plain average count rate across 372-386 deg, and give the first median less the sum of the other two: -3.21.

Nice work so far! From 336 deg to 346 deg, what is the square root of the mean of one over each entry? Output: 0.62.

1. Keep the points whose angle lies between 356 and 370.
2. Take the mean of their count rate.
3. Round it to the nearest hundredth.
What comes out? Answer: 2.31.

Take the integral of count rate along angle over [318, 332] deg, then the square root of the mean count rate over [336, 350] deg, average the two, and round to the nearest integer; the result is 26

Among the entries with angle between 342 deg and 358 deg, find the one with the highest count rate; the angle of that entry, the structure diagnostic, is 343.0 deg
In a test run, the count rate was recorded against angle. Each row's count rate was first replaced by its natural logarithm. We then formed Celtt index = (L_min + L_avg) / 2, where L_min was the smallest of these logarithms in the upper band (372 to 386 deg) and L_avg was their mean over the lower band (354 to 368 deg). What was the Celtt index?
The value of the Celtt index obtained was 0.93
